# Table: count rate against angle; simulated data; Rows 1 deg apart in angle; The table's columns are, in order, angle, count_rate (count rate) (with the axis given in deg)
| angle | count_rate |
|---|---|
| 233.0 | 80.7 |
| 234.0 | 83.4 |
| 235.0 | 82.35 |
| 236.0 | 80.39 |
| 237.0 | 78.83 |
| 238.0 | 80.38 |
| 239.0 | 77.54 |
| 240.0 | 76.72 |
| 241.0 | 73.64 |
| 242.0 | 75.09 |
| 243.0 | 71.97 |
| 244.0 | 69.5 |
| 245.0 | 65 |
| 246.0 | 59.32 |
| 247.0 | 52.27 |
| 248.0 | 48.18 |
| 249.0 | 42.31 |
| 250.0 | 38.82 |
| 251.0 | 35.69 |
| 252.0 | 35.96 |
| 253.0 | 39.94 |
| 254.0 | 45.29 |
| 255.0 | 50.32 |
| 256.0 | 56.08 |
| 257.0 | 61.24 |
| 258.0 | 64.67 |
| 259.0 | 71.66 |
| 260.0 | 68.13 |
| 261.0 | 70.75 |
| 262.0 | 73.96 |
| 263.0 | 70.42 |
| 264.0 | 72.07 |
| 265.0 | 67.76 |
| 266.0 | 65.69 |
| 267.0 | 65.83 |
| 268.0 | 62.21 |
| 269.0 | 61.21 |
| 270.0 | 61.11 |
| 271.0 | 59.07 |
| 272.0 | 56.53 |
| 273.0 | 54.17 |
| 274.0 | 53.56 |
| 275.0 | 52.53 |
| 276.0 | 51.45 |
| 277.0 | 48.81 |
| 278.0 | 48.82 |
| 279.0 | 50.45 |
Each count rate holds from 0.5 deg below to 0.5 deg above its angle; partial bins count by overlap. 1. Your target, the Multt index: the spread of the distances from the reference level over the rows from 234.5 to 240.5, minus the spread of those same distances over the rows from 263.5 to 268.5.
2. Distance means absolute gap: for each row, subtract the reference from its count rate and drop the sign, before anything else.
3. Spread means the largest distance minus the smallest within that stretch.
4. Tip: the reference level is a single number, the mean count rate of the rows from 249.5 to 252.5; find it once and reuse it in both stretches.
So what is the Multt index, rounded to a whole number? -4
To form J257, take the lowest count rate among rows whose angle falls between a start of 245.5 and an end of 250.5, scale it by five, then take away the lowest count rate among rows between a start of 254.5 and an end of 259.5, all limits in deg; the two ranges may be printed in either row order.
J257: 144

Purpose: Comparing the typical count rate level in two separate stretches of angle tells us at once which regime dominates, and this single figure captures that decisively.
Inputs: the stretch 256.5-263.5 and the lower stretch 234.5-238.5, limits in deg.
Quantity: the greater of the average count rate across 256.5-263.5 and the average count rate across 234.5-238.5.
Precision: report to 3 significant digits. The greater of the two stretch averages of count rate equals 80.5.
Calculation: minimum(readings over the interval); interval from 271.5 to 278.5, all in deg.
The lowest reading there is 48.81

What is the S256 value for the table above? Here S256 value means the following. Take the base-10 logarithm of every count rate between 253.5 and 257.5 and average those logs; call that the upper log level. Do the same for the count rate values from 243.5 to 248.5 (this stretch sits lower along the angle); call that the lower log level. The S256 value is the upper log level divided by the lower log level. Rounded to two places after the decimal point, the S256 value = 0.98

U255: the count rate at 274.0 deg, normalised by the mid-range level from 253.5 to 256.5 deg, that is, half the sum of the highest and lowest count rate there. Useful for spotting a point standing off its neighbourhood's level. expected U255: 1.1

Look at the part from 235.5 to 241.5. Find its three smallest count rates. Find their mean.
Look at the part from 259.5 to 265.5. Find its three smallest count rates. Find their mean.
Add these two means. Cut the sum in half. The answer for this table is 72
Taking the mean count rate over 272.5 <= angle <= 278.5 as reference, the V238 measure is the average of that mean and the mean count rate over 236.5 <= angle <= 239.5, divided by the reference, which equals 1.3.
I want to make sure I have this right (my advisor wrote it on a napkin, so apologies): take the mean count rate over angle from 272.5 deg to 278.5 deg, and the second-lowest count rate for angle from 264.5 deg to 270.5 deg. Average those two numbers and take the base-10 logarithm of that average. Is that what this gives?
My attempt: 1.75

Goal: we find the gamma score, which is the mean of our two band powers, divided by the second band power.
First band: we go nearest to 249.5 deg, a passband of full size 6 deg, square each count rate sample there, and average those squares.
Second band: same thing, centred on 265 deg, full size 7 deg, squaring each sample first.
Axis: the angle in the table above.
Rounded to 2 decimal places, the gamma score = 0.69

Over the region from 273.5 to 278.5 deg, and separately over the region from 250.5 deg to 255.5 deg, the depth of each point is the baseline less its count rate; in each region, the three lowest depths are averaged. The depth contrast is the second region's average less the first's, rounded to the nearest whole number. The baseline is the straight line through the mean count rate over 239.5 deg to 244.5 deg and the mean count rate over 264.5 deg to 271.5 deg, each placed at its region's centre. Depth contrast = 16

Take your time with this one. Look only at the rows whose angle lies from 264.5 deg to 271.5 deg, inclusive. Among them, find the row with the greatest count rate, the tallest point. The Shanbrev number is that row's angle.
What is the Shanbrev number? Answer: 265.0 deg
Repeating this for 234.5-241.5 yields 235.0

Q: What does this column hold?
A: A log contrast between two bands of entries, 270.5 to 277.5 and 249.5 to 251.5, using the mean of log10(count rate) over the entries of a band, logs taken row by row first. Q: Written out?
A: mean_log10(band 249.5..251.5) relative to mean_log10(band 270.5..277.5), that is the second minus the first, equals -0.16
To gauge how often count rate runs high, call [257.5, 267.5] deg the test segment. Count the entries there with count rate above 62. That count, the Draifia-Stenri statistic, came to 10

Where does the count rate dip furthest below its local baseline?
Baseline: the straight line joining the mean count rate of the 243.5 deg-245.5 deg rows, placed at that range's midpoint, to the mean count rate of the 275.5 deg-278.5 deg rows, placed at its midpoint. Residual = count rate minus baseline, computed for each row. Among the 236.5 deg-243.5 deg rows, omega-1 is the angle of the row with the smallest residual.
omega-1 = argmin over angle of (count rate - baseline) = 243.0 deg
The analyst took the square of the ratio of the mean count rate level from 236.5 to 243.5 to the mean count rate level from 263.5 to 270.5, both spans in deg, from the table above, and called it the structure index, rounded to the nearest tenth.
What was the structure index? 1.4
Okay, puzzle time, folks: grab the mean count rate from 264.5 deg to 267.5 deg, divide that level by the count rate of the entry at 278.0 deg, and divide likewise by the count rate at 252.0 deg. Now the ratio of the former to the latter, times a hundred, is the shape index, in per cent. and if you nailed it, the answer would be 74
